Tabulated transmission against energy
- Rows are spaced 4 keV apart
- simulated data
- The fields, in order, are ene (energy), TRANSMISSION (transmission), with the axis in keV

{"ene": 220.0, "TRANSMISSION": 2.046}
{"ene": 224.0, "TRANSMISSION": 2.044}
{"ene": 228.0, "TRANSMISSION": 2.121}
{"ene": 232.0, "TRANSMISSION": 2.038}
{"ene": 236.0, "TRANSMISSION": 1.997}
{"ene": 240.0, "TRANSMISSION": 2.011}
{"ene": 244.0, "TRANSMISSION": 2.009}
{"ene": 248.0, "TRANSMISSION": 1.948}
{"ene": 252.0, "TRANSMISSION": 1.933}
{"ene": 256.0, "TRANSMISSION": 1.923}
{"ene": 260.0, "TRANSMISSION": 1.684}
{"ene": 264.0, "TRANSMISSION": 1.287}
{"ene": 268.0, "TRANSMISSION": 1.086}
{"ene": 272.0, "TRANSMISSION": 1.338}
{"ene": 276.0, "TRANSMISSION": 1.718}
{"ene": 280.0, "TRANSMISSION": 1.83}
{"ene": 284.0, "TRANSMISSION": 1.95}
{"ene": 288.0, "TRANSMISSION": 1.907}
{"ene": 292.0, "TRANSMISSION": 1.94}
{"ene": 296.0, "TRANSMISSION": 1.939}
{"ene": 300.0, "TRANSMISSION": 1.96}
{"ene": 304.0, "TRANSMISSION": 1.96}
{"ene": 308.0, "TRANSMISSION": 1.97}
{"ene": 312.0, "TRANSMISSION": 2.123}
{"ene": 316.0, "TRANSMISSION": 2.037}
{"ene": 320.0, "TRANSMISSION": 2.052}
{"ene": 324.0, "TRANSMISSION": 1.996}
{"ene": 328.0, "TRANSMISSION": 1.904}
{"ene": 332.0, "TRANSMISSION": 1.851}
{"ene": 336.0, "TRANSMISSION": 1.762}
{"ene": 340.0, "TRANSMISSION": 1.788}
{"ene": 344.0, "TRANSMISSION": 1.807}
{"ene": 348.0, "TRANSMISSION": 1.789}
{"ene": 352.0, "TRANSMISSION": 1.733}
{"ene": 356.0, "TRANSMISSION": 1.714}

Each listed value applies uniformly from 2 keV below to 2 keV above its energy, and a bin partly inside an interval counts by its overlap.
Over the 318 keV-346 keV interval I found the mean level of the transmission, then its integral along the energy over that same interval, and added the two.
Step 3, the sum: 55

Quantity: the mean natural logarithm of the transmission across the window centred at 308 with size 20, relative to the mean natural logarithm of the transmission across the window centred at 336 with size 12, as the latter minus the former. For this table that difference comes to -0.11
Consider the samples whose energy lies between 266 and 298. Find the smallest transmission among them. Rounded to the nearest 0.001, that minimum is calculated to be 1.086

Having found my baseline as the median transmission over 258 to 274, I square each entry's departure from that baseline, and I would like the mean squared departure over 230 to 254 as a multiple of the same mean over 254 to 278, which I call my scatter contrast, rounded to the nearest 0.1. 3.8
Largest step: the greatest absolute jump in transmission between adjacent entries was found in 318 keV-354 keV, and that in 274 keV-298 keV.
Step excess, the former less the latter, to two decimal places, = -0.03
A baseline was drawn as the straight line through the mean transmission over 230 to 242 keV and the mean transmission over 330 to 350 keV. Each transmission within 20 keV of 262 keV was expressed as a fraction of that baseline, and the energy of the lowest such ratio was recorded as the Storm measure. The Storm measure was 268.0 keV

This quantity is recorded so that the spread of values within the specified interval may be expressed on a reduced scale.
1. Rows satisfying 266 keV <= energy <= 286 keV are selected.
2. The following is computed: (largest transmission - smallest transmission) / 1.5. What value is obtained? 0.58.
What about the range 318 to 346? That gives 0.19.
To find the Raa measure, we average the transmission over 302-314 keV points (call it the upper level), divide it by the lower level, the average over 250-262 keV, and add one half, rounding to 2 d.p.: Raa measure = 1.59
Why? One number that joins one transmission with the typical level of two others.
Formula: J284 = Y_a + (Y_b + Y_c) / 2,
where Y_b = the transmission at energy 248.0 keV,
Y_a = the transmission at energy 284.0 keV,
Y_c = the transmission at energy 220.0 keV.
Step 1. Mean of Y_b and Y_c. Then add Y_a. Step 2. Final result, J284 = 3.95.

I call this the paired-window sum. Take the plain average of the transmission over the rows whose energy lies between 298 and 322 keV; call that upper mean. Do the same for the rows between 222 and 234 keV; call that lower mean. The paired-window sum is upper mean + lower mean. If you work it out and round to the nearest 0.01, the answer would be 4.08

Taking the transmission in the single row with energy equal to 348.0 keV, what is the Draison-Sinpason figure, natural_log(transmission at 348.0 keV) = 0.58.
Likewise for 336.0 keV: 0.57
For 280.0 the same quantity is 0.60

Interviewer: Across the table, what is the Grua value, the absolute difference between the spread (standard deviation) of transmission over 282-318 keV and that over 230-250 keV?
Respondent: 0.032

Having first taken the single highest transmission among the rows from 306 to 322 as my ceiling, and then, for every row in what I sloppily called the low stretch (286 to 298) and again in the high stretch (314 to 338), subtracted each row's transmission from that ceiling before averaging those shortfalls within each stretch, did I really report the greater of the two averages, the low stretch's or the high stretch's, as 0.19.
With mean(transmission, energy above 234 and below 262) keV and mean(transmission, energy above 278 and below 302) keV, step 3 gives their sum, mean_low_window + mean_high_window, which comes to 3.85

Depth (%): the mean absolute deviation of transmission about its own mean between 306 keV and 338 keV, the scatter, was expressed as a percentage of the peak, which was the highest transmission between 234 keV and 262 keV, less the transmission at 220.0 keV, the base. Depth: -263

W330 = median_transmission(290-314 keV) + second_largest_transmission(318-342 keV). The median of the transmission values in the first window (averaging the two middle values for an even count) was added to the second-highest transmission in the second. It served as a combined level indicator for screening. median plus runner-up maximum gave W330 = 3.96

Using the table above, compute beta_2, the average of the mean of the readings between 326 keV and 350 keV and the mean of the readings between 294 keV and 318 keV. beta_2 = 1.91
